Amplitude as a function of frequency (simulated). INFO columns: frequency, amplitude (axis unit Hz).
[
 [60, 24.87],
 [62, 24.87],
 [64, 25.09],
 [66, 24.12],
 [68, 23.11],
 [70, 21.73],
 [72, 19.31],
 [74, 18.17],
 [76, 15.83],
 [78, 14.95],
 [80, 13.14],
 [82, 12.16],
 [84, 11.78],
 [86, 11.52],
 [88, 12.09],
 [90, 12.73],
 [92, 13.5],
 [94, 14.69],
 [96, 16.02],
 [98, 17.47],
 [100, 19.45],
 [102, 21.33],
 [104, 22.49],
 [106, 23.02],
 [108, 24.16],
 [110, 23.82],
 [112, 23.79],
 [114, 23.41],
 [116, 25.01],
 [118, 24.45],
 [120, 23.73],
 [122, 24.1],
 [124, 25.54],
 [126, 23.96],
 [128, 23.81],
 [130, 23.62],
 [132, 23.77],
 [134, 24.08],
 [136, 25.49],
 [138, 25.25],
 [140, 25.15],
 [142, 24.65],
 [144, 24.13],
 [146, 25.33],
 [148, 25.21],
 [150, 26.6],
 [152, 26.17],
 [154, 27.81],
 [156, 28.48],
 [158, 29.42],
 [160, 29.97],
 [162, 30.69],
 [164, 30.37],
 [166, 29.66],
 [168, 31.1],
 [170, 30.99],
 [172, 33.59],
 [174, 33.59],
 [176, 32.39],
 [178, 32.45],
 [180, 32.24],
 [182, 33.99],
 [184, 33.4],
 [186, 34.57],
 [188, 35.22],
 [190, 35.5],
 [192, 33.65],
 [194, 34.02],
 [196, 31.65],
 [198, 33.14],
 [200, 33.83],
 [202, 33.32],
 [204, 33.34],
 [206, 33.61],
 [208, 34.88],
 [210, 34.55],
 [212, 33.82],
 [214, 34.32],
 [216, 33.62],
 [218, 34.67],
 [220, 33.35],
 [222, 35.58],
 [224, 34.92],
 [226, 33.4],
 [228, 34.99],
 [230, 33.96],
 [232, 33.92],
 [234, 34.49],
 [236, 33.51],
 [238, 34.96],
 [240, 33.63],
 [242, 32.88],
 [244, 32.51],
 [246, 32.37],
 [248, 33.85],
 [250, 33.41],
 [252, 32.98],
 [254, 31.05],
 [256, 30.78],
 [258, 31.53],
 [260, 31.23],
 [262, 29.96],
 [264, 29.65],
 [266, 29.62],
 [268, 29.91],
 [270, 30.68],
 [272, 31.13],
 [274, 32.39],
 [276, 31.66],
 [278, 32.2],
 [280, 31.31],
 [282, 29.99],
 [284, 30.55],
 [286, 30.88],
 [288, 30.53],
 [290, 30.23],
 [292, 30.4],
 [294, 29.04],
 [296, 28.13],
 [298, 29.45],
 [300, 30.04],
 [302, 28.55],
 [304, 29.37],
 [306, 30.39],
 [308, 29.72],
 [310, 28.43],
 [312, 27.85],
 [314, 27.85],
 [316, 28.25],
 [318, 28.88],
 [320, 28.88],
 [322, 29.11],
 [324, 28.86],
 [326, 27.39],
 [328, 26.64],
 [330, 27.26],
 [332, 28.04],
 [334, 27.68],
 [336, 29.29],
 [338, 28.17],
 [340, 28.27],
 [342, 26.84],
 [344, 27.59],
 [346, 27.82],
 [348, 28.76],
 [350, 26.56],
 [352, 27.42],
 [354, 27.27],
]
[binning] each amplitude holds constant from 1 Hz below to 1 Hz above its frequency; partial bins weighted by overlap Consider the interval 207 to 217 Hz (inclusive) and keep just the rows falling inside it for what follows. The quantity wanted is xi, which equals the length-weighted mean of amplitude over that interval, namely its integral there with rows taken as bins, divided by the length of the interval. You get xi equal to 34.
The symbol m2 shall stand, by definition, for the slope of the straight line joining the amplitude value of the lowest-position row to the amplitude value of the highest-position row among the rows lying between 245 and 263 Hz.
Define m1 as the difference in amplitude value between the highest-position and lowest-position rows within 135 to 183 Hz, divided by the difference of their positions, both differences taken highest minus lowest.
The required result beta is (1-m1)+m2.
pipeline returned 0.66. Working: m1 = 0.18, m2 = -0.2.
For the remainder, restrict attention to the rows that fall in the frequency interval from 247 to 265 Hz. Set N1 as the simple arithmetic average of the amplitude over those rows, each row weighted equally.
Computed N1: 32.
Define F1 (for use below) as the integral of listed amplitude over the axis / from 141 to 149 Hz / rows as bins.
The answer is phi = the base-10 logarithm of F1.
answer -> 2.30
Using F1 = 199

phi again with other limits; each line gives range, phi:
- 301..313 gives 2.54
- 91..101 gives 2.21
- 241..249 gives 2.42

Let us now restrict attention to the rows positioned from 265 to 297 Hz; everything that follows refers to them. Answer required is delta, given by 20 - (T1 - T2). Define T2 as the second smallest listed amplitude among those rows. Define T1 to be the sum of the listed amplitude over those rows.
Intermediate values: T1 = 489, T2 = 29.04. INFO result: -440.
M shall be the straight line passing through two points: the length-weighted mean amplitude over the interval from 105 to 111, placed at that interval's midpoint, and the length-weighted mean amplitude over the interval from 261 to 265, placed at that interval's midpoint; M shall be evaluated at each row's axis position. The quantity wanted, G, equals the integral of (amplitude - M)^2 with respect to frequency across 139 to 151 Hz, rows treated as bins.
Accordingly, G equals 5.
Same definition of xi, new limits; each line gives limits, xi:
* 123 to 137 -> 24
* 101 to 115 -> 23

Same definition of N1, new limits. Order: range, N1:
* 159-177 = 31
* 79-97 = 13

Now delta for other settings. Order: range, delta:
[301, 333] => -408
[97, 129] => -330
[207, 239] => -496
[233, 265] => -469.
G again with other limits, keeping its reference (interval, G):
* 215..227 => 457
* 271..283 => 23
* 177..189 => 600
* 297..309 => 43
